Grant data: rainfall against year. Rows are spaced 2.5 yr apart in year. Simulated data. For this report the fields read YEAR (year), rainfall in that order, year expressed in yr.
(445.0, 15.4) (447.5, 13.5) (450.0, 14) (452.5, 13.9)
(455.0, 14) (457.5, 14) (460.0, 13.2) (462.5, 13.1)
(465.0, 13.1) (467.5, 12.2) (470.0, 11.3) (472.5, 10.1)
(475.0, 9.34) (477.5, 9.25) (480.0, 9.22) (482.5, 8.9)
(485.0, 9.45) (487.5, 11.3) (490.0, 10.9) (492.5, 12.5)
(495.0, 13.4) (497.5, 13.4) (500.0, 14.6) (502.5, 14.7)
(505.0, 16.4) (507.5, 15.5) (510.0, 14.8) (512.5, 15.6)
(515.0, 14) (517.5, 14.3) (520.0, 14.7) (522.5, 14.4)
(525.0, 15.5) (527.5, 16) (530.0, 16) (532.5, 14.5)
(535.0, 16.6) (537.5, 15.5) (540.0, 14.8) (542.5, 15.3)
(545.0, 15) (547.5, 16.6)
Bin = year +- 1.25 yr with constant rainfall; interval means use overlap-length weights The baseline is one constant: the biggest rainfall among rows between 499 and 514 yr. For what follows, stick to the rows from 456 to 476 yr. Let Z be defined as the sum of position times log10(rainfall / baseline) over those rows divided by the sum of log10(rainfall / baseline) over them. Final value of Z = 468.6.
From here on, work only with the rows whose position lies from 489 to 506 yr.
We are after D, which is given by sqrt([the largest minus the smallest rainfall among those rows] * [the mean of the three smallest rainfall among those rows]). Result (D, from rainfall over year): 8.2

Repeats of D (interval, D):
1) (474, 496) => 6.4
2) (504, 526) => 5.8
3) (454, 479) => 6.7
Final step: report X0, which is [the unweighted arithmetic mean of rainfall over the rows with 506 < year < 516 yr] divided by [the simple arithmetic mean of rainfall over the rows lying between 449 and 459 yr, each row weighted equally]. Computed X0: 1.07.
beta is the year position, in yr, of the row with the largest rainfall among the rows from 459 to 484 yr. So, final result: 460.0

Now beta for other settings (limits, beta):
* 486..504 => 502.5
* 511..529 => 527.5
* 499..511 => 505.0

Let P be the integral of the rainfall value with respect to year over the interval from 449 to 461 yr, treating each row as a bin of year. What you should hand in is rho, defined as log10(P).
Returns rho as 2.22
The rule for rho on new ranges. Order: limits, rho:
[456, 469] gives 2.23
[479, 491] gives 2.08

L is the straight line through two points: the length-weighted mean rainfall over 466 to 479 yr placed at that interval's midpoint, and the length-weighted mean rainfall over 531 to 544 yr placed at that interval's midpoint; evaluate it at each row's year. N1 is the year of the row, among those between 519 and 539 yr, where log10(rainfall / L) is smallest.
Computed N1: 532.5 yr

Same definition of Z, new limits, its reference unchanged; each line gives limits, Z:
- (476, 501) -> 485.7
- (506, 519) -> 513.6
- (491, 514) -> 498.9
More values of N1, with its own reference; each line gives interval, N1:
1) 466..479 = 477.5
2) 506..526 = 522.5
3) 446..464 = 462.5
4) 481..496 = 482.5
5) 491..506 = 492.5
